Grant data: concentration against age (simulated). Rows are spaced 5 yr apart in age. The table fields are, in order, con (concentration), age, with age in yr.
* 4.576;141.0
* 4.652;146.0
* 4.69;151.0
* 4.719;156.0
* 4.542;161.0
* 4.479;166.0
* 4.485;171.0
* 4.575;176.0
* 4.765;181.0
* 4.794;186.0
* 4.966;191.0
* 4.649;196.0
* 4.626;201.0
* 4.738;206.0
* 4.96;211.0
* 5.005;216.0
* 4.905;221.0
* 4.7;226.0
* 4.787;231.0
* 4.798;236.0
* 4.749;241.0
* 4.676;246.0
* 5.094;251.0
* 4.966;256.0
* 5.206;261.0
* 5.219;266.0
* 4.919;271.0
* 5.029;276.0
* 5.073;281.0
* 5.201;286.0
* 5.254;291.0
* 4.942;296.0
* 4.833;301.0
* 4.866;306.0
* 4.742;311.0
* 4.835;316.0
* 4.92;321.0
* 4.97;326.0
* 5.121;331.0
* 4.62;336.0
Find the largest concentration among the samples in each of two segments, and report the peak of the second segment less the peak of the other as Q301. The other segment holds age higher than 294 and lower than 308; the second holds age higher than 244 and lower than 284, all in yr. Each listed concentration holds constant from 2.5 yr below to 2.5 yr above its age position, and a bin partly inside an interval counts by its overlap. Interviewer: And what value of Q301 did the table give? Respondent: 0.28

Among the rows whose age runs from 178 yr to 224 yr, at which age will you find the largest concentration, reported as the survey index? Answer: 216.0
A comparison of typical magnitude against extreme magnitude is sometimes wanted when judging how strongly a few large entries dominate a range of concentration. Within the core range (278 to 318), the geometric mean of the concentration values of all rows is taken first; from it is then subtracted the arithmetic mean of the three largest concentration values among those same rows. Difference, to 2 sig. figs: -0.21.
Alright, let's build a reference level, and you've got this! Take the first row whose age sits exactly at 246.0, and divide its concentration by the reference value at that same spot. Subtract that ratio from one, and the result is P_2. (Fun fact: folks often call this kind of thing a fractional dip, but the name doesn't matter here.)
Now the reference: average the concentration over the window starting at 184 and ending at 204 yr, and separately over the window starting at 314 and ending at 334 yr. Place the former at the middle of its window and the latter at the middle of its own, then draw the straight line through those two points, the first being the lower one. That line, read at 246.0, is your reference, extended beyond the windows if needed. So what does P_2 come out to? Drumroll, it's 0.03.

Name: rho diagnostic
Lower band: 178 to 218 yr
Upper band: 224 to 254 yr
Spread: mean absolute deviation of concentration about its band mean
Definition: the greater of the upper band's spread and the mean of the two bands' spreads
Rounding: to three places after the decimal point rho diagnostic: 0.110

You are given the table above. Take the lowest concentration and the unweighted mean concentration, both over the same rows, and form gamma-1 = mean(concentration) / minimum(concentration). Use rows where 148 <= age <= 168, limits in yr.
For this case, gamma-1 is 1.03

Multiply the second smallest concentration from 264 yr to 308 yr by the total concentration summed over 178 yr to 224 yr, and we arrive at 211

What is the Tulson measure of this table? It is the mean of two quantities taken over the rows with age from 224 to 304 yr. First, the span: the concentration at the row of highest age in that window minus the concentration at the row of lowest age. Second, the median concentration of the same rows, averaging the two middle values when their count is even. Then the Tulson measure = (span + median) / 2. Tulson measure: 2.54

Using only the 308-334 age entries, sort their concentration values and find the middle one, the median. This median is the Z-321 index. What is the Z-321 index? 4.92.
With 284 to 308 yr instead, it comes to 4.94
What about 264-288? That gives 5.07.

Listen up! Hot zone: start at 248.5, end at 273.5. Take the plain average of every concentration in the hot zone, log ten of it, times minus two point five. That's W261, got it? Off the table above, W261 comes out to -1.76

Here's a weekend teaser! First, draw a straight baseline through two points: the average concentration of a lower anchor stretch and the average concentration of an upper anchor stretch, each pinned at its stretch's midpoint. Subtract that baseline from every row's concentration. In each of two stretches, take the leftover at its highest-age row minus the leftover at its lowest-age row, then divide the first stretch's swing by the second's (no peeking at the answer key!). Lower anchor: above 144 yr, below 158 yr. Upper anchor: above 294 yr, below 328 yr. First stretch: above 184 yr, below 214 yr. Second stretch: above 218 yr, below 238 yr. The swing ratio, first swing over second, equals -1.1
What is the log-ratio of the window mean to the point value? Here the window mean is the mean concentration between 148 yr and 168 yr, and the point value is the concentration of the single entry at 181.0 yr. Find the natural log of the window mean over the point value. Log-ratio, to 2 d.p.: -0.03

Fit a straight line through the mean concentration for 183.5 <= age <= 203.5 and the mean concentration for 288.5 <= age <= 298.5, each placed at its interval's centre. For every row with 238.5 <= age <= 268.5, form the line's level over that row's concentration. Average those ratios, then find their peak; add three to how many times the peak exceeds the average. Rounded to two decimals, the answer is 4.06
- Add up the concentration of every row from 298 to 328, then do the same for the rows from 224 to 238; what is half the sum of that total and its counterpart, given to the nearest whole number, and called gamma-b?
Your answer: 22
